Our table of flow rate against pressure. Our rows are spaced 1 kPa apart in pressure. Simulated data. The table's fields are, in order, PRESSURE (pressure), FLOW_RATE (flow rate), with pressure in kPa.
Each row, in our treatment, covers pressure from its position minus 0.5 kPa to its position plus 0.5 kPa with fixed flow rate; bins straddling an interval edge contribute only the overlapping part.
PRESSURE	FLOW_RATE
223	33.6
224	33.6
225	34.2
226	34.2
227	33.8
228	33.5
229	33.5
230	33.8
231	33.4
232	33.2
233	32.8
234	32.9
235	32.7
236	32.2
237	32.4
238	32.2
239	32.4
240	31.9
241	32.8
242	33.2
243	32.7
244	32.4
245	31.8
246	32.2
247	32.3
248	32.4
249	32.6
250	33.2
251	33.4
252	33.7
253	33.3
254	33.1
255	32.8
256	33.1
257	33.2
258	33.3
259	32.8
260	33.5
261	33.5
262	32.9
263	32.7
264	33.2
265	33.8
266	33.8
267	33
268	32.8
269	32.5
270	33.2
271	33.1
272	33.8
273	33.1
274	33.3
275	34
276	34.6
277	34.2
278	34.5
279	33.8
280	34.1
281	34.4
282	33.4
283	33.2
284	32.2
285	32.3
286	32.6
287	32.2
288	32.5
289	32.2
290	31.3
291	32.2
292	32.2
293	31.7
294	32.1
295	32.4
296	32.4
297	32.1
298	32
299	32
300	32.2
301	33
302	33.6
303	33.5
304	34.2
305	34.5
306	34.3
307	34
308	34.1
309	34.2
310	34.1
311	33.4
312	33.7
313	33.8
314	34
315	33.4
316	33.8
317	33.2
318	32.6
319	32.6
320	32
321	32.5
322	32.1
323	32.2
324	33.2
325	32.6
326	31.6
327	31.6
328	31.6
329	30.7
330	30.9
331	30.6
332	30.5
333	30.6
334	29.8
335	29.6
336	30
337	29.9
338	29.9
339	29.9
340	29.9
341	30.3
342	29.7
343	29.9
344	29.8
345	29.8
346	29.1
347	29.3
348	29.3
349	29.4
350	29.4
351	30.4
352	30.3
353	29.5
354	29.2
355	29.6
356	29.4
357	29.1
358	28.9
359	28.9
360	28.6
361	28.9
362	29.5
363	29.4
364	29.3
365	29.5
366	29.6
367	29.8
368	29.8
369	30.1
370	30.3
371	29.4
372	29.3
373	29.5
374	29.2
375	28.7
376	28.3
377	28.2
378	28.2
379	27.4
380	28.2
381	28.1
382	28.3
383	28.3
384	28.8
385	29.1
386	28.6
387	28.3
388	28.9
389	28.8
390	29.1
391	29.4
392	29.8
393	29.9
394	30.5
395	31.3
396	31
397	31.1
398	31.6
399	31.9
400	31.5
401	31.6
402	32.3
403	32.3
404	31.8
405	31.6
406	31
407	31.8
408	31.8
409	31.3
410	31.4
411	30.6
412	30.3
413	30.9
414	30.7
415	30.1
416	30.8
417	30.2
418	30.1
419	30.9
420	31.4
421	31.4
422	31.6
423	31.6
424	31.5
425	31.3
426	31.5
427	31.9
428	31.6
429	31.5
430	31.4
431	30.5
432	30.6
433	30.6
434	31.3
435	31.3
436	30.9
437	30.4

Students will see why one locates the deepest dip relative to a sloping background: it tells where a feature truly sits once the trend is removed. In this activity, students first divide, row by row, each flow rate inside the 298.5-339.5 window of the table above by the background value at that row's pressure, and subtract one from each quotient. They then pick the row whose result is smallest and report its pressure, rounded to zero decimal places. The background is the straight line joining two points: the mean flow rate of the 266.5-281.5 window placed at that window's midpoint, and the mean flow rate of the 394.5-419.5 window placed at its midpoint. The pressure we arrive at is 335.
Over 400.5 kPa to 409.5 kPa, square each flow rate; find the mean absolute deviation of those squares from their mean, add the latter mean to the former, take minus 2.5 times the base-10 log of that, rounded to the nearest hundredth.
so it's -7.53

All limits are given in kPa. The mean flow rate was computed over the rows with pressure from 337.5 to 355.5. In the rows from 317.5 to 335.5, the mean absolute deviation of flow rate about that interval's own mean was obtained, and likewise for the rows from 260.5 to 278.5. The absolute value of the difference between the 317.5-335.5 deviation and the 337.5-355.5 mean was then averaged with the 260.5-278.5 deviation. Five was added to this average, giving 19.7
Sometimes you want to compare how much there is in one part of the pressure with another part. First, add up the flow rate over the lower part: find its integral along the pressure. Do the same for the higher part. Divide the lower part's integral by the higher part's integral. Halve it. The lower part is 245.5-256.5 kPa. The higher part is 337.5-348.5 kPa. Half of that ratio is 0.554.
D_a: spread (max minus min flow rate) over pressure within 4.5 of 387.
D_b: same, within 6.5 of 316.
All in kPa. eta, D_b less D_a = 1.0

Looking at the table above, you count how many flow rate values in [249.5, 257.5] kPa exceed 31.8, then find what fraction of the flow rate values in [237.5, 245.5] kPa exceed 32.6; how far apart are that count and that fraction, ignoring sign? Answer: 7.6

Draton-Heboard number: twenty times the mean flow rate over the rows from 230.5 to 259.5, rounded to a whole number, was 655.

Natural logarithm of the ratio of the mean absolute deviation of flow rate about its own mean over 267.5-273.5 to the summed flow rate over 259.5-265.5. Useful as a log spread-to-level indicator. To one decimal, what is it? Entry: -6.5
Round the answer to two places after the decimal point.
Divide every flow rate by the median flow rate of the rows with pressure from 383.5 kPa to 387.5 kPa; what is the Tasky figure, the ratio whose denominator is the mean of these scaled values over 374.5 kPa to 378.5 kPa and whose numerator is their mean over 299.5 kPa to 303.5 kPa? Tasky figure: 1.17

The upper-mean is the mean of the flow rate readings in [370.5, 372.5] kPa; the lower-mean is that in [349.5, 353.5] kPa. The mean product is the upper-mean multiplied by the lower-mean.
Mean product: 878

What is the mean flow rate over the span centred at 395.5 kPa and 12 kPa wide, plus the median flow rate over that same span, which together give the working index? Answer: 61.8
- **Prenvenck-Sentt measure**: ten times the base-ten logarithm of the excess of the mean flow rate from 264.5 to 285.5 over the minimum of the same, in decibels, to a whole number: 1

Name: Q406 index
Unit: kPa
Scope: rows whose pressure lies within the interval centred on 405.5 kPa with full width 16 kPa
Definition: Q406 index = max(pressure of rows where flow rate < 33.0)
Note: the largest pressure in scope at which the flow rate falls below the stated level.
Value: 413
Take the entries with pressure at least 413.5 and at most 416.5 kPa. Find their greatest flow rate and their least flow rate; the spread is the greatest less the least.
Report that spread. 0.70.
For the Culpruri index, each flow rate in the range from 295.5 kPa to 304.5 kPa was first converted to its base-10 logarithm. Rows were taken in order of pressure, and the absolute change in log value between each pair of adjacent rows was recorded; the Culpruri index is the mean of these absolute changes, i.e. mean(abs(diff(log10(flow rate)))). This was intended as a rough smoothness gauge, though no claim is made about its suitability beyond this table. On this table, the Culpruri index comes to 0.0046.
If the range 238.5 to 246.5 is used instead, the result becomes 0.0069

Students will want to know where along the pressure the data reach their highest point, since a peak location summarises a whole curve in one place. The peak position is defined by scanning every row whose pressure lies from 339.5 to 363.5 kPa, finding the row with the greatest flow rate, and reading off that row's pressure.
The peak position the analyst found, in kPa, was 351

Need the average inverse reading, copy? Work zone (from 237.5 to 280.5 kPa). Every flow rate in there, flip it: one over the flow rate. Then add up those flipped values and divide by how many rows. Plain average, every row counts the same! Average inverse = 0.030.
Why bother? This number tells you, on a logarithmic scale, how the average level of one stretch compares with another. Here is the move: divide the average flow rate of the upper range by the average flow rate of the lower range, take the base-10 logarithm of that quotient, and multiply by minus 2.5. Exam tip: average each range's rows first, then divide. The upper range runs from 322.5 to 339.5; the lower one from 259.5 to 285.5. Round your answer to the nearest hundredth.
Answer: 0.09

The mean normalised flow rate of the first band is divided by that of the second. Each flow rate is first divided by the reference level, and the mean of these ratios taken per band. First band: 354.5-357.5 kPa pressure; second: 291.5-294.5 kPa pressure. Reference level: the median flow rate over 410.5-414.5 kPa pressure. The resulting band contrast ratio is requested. 0.92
